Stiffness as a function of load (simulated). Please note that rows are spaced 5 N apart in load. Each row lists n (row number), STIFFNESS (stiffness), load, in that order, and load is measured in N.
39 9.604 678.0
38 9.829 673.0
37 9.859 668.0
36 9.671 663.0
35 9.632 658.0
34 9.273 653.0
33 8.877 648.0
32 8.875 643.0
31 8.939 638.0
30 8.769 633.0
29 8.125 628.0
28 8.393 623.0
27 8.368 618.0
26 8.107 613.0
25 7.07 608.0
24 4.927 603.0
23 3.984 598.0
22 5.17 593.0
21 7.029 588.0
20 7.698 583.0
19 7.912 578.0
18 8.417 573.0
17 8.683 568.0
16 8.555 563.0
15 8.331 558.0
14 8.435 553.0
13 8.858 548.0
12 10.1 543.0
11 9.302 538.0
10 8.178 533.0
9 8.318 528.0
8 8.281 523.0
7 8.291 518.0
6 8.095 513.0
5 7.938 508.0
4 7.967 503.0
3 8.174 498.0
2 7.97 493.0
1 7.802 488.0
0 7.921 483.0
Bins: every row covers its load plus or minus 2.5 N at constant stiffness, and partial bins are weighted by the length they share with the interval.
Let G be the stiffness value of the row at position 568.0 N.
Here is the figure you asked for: 8.683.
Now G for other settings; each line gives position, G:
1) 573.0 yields 8.417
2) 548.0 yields 8.858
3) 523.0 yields 8.281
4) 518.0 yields 8.291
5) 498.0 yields 8.174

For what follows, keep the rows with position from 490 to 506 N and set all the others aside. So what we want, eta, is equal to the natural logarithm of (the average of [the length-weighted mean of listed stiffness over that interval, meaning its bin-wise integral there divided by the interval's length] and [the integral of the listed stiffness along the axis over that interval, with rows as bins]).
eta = 4.22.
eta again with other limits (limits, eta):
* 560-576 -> 4.28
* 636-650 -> 4.20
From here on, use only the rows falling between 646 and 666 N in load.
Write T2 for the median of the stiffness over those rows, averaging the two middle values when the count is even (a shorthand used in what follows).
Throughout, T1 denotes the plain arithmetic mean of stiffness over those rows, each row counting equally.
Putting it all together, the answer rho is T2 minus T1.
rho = 0.09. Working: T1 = 9.4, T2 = 9.5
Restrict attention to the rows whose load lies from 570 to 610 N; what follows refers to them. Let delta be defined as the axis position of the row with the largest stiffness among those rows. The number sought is 573.0 N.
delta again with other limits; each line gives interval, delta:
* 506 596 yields 543.0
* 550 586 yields 568.0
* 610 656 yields 653.0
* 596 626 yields 623.0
